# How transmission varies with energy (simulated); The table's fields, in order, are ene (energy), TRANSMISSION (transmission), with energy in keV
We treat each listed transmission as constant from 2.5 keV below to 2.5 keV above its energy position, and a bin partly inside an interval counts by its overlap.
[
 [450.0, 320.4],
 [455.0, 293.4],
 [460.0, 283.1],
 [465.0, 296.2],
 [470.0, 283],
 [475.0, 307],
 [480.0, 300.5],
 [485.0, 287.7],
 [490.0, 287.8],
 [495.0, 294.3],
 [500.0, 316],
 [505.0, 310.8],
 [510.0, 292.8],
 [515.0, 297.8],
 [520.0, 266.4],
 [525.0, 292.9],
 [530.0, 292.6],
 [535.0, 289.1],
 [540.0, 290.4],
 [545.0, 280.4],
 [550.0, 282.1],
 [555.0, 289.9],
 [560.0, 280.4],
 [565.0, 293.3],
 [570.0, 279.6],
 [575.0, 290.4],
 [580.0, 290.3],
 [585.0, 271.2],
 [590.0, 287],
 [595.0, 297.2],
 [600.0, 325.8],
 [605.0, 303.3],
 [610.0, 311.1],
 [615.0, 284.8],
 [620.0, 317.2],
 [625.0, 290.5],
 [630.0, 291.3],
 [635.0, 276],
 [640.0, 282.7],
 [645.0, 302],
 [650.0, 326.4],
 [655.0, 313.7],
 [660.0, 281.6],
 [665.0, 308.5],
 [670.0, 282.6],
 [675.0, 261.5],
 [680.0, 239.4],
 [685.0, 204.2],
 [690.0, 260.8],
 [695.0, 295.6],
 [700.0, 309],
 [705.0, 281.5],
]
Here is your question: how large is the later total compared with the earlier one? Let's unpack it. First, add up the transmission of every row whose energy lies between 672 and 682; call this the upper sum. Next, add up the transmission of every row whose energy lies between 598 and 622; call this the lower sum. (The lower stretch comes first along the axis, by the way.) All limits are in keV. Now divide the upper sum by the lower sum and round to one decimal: 0.3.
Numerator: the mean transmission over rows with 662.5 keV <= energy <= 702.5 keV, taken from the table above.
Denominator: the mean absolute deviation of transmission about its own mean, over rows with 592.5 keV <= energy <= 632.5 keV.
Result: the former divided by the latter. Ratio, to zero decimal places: 23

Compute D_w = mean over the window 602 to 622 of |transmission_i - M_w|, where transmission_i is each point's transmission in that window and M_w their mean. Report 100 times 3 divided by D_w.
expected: 30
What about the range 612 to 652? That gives 21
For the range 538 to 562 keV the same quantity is 68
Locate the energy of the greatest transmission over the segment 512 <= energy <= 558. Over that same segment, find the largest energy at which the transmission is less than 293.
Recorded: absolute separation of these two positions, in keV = 40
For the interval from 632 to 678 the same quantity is 25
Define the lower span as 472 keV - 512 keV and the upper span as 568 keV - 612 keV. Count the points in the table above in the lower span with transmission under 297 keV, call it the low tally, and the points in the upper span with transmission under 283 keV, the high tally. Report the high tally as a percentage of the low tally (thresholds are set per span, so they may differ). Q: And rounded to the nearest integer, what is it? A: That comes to 50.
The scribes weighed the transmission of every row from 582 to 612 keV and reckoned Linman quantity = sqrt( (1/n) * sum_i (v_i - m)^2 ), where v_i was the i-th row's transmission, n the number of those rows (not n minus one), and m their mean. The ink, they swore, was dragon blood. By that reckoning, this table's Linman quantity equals 17.3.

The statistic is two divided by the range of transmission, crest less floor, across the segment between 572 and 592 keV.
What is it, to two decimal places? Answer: 0.10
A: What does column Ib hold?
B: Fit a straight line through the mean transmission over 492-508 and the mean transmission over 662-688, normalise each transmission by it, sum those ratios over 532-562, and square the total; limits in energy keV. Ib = 34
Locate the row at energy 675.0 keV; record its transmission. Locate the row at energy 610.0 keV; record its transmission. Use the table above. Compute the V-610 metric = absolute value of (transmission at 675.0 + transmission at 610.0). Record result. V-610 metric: 573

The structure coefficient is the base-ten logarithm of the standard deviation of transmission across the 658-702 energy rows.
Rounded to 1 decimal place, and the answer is 1.5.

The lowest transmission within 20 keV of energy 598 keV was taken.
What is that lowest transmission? 271.2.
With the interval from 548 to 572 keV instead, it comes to 279.6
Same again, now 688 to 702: 260.8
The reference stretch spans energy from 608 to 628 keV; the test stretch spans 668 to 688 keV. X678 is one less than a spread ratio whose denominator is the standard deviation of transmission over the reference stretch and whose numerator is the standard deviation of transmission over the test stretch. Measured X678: 1.14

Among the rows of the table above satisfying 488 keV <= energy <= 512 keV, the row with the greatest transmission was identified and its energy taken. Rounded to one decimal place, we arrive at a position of 500.0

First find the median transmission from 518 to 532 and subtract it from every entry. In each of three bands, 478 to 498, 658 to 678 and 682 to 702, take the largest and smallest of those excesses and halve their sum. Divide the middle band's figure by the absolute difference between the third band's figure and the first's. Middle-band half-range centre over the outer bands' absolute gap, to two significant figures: -0.20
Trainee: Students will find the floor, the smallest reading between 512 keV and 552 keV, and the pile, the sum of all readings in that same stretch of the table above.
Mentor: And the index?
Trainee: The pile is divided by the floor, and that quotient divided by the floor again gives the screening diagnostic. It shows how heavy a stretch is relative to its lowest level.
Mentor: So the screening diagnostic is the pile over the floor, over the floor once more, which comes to 0.032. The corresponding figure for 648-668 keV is 0.016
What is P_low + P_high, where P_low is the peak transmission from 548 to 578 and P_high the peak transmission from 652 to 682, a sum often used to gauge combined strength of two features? 607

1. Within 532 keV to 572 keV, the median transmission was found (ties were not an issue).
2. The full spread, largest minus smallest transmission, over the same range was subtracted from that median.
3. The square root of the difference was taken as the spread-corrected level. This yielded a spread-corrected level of 16.5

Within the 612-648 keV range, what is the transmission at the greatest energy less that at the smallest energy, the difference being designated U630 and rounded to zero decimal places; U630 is 17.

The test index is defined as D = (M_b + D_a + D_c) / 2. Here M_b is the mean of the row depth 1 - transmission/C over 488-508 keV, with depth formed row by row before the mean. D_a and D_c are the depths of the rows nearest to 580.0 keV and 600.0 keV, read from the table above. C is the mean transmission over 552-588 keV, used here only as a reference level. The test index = -0.11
